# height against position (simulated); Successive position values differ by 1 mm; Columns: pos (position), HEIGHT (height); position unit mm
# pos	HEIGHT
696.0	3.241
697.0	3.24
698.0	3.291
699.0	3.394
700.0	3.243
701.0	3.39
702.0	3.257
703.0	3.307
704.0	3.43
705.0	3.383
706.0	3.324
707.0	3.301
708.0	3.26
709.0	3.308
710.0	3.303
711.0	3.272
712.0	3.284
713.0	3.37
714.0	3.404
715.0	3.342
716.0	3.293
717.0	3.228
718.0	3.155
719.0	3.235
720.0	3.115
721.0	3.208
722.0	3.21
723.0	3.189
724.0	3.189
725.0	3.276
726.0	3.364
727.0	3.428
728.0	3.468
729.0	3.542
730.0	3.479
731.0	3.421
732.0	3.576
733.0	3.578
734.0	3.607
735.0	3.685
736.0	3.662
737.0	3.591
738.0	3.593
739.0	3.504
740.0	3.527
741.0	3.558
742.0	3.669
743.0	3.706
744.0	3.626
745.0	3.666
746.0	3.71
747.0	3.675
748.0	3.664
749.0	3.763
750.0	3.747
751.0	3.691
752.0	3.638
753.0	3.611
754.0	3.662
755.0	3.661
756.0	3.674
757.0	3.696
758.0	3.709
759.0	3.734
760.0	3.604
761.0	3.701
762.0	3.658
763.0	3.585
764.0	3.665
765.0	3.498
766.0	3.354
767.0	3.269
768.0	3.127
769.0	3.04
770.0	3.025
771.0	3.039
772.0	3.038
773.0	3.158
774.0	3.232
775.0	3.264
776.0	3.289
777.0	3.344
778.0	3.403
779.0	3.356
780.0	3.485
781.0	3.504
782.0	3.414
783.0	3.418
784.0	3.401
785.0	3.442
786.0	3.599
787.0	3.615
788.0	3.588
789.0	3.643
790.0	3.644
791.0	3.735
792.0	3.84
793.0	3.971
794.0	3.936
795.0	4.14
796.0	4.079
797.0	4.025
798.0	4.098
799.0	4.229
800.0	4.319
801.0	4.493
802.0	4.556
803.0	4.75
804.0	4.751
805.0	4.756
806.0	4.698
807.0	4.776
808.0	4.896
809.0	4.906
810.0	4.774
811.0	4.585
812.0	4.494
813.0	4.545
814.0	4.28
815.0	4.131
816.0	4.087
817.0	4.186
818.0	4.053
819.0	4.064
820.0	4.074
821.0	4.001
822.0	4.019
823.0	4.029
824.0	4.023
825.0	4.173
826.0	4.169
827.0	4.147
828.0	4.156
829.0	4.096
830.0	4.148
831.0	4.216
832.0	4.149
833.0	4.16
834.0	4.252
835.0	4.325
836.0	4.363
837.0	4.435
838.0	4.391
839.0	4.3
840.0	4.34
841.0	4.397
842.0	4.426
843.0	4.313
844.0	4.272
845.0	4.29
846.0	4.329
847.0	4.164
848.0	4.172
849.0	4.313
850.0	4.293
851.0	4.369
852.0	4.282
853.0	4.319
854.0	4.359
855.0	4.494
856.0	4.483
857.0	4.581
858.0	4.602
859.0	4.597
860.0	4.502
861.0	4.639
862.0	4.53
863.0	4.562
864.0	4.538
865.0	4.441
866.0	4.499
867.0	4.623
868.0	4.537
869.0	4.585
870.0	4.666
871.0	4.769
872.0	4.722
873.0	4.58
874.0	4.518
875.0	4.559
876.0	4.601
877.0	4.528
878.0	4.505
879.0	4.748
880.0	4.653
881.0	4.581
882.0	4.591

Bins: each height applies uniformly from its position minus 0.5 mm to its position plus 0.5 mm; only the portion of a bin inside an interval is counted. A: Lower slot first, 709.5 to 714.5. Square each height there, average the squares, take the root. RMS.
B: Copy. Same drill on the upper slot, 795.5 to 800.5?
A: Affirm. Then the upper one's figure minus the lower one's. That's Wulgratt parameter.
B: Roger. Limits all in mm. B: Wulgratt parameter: 0.82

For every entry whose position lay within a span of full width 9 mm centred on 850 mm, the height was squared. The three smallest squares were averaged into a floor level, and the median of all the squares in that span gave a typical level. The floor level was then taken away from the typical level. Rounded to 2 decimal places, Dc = 0.91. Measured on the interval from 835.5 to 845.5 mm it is 0.55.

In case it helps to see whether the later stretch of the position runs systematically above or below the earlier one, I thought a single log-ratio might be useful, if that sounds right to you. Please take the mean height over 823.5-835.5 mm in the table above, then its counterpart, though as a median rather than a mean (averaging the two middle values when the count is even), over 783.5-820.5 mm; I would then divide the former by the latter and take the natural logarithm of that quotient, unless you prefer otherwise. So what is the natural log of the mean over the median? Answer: 0.01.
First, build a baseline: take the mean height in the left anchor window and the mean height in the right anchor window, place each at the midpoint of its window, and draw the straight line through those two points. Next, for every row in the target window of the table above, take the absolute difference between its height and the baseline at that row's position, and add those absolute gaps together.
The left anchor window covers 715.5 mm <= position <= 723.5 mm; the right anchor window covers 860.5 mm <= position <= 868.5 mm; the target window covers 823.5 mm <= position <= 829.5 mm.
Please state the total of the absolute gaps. 0.40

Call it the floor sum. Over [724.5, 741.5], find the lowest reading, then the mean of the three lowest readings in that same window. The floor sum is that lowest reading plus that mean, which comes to 6.6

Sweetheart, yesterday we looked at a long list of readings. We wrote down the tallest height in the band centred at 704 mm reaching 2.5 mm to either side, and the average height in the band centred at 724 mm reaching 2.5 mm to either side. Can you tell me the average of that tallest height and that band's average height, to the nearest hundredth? 3.34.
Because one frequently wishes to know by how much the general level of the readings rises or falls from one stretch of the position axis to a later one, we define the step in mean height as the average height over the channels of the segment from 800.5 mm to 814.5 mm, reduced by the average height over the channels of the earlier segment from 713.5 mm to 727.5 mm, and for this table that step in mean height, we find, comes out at 1.4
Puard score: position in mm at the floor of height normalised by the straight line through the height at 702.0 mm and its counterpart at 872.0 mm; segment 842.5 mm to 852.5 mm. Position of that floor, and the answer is 847.0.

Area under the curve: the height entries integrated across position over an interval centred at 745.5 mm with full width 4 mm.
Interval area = 14.7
